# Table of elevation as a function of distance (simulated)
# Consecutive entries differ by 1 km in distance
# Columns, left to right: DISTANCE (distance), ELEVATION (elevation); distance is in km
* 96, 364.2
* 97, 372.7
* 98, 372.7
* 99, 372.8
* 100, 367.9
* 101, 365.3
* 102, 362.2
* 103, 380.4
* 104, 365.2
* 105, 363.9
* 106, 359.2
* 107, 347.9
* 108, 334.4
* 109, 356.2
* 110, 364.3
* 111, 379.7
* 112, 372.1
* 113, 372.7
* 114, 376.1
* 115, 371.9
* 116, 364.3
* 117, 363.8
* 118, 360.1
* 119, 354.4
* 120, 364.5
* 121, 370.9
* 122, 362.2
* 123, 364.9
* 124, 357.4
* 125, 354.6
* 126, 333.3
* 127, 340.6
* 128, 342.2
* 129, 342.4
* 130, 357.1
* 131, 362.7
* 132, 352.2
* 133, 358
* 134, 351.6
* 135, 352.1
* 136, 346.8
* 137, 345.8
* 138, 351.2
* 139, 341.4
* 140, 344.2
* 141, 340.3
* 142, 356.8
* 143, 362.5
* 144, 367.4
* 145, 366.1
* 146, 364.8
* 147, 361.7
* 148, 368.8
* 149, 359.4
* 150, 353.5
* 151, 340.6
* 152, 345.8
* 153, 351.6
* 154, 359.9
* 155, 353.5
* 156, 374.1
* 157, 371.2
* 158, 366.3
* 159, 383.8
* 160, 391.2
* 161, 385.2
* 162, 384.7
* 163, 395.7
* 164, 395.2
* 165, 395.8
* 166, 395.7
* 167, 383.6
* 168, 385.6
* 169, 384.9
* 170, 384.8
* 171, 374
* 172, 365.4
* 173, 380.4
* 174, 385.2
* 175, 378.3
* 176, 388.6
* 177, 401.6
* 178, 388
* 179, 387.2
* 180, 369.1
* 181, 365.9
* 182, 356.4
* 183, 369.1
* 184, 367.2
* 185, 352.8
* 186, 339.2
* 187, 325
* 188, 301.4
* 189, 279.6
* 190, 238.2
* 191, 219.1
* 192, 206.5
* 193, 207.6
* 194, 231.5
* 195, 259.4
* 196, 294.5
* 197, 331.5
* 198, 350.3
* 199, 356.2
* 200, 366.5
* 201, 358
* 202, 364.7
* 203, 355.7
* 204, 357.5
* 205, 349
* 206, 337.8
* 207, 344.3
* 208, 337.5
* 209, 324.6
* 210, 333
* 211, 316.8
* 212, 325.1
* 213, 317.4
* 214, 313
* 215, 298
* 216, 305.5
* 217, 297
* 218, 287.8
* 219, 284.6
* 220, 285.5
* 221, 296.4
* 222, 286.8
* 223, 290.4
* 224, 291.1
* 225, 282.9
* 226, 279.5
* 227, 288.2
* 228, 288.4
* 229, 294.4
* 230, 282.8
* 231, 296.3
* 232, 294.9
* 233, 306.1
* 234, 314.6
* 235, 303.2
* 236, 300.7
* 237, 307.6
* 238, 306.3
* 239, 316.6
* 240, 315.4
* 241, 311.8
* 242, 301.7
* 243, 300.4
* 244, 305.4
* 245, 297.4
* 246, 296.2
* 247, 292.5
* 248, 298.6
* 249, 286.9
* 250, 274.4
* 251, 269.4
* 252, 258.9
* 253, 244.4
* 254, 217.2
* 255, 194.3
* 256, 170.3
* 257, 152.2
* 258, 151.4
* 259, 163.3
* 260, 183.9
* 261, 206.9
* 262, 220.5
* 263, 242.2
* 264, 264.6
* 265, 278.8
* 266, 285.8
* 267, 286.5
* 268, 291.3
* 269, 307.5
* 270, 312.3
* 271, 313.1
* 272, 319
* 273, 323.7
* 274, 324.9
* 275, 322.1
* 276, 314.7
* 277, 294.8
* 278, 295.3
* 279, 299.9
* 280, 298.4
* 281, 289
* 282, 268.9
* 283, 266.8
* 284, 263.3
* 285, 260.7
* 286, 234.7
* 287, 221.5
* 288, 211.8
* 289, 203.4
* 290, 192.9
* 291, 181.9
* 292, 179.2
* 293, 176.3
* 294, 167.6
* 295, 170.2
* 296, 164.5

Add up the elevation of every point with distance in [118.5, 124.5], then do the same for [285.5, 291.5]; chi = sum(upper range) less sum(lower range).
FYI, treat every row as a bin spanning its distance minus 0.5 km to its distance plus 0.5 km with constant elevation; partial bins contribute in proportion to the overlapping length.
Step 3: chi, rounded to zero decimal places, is -928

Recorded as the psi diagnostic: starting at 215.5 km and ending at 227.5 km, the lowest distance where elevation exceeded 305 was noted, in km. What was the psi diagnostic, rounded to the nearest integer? 216 km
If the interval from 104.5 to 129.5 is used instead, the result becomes 105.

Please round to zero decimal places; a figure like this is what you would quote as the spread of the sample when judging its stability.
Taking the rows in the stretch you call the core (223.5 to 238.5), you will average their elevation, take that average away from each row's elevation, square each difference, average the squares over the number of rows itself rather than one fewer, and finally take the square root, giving 10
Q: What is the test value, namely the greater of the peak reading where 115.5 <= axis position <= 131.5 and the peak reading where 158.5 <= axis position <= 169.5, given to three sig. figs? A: 396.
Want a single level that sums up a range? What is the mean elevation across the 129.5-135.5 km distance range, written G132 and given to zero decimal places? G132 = 356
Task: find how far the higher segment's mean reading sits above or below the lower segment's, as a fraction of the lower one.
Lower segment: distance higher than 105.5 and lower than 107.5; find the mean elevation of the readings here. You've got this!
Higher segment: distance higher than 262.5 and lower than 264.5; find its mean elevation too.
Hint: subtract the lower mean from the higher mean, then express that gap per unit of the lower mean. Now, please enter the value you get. -0.3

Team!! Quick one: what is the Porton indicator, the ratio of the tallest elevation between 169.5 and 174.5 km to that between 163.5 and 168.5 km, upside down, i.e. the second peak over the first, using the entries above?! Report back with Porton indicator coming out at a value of 1.03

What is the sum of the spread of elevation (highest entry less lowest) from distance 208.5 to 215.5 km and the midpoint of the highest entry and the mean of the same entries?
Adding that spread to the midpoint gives 361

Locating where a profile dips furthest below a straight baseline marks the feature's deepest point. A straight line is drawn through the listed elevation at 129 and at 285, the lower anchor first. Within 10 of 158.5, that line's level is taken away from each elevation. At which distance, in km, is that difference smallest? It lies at 151 km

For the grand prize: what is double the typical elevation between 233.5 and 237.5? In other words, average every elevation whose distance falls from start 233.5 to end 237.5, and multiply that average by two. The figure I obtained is 613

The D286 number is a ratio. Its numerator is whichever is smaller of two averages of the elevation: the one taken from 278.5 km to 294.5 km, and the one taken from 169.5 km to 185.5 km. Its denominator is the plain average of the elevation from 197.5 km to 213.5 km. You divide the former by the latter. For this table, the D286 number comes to 0.68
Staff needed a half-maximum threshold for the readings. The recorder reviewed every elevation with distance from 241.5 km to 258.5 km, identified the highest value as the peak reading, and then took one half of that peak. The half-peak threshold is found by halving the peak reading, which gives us 153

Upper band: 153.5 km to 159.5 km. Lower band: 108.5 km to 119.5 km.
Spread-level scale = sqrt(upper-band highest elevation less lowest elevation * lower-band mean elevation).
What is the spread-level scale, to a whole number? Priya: 105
